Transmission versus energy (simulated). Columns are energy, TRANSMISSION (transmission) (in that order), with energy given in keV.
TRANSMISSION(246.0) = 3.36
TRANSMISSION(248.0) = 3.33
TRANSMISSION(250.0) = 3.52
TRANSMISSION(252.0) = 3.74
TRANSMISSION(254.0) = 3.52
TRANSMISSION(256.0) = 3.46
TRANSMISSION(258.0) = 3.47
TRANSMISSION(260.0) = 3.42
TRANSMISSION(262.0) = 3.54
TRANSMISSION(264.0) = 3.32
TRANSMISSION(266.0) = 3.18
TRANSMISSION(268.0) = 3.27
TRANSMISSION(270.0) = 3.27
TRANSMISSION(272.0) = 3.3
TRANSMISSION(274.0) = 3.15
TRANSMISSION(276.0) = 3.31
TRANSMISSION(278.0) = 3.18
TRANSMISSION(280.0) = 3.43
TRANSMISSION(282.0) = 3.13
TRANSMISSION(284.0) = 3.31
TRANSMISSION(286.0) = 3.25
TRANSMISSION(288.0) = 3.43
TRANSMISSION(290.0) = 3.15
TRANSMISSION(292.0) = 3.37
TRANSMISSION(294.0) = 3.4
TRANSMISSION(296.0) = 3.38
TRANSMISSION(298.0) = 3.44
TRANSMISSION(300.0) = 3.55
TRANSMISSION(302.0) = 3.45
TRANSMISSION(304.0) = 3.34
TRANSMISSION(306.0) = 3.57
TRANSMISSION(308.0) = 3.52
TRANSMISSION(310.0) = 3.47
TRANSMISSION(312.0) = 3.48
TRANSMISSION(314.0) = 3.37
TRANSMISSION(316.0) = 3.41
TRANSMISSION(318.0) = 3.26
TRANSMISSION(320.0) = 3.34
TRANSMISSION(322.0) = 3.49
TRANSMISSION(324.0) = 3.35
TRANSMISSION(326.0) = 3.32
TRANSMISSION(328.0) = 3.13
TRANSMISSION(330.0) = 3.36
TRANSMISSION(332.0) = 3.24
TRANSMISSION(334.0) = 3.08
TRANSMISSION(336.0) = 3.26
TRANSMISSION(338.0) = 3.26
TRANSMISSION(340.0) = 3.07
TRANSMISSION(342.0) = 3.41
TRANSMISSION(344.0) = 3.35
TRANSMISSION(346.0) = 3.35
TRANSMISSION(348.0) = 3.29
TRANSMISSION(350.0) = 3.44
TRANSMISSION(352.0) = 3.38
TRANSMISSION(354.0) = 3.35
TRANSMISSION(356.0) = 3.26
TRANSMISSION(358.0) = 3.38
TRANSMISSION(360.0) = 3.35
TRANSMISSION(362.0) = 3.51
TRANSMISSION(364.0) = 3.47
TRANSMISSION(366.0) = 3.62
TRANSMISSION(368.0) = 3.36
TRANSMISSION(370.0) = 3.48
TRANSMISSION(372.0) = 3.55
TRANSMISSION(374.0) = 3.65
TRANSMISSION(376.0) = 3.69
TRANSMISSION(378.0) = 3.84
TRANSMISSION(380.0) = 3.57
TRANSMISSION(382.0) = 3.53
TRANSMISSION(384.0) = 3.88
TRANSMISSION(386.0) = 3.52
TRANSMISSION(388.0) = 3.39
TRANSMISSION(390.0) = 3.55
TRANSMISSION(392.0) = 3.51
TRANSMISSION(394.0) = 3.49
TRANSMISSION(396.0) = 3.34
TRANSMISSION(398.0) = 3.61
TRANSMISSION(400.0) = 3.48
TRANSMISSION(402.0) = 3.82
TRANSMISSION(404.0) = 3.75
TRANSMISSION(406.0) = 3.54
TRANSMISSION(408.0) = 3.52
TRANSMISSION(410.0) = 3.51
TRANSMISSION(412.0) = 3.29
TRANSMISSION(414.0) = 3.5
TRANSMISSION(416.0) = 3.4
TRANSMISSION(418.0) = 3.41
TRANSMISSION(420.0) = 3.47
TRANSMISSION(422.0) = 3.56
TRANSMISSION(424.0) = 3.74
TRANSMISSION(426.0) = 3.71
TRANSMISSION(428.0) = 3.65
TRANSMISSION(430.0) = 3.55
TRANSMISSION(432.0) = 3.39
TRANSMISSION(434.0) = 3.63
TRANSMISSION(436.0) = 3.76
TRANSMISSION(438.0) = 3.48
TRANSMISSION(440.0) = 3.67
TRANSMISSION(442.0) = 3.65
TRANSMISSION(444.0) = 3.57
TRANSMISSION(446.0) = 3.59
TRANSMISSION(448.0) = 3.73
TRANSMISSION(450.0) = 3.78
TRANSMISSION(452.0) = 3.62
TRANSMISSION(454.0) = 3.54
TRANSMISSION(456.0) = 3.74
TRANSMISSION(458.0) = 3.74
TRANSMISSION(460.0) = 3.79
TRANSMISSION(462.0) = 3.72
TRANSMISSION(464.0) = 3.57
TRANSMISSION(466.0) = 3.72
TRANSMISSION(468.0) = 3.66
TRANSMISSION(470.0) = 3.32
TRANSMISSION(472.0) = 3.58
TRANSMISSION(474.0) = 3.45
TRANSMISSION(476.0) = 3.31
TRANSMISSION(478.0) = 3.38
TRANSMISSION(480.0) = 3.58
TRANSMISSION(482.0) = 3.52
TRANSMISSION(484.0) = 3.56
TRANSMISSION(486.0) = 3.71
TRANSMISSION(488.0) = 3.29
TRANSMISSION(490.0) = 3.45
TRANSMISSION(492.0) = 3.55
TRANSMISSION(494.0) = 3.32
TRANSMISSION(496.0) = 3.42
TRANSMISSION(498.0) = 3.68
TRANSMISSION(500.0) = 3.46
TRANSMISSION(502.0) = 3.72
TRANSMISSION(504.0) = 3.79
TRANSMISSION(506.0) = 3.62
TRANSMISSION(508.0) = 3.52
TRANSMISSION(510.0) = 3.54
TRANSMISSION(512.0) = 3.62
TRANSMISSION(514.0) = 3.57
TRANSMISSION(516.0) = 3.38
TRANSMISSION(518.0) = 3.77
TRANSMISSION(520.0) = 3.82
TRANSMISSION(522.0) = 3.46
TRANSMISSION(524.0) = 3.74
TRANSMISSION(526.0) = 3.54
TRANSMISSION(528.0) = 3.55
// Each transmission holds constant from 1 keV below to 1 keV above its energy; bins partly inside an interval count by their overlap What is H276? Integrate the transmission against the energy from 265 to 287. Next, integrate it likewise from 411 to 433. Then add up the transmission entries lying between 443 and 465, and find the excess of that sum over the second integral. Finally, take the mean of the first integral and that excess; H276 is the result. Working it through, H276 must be 17.3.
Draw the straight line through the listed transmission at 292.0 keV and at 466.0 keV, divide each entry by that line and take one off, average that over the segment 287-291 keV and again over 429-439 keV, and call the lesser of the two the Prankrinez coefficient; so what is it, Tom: -0.026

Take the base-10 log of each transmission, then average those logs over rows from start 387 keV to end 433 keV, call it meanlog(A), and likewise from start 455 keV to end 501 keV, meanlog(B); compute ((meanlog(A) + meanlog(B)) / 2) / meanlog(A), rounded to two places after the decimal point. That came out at 1.00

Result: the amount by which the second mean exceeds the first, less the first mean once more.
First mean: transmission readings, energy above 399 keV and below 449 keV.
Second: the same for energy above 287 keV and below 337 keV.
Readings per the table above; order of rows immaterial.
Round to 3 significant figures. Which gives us -3.78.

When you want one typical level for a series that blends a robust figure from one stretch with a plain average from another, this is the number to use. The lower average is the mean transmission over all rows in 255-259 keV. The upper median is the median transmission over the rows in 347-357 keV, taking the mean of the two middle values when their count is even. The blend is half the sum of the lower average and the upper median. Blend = 3.41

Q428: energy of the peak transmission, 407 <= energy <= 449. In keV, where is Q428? 436.0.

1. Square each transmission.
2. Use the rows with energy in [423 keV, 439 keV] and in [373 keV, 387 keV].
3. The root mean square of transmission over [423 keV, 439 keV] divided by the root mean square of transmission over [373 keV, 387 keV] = 0.98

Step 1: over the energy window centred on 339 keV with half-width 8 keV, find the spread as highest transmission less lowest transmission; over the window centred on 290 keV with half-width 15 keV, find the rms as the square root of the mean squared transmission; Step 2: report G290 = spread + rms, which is 3.68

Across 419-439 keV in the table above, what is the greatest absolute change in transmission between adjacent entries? 0.280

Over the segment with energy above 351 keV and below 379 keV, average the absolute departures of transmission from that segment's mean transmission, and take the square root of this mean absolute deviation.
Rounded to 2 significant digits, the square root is 0.36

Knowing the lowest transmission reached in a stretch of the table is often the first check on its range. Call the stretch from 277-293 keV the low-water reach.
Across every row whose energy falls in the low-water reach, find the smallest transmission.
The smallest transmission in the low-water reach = 3.13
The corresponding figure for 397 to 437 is 3.29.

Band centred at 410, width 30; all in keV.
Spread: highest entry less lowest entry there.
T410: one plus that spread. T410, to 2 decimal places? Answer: 1.53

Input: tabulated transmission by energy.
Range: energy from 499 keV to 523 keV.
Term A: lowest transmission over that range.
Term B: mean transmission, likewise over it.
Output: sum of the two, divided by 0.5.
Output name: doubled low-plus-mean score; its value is 14.0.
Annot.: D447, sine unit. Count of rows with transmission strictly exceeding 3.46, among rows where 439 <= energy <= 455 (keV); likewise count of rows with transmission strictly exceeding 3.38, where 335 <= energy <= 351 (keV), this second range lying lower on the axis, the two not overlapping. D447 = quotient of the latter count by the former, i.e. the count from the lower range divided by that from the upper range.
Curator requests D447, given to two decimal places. 0.25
